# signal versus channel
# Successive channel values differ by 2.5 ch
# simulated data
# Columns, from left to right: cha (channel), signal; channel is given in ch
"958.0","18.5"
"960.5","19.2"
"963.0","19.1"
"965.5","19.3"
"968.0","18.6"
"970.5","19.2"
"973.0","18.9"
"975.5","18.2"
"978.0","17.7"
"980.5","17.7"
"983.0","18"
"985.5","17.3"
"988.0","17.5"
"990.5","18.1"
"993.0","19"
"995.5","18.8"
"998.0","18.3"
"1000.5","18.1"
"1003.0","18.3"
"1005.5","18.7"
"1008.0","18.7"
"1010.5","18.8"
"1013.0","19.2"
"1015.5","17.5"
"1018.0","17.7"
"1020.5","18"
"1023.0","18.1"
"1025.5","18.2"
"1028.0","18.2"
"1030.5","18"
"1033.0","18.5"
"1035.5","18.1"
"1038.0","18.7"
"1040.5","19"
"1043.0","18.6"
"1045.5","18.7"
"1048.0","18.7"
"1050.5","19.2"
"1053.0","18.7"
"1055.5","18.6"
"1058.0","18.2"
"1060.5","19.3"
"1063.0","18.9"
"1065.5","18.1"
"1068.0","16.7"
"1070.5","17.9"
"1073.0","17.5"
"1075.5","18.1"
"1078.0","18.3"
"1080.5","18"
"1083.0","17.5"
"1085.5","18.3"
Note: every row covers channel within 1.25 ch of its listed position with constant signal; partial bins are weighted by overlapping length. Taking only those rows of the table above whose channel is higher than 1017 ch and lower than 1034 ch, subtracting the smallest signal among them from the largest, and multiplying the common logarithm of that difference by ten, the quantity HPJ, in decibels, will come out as -1.0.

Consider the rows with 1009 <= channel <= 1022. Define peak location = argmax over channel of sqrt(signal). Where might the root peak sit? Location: 1013.0 ch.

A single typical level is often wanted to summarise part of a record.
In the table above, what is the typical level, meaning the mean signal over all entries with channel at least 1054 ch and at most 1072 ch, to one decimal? 18.2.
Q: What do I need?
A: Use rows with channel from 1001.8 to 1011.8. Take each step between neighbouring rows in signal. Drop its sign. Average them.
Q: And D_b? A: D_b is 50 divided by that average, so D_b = 300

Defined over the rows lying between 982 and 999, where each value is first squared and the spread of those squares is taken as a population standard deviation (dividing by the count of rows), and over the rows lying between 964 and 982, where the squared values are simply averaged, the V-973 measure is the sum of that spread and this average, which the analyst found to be 364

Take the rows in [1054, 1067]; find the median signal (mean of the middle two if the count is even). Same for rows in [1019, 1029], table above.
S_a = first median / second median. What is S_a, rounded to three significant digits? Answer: 1.02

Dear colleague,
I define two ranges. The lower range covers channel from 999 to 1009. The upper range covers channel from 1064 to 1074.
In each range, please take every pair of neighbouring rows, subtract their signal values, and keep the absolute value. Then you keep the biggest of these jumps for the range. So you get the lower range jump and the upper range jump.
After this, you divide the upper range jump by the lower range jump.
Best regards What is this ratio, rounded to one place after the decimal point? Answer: 3.5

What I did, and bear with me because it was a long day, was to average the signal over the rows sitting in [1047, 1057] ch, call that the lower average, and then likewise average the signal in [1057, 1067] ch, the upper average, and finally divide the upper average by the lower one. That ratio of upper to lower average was 0.99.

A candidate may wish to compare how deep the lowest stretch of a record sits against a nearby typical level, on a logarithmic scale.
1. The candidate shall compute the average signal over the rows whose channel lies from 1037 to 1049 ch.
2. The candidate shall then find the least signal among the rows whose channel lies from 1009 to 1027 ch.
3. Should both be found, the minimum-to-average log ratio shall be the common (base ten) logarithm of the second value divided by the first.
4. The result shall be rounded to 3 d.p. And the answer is -0.030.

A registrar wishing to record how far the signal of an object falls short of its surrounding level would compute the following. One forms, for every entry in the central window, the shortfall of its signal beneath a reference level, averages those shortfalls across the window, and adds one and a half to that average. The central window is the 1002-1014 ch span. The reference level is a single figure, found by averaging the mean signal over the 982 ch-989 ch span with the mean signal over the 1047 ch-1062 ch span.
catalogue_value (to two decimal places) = 0.95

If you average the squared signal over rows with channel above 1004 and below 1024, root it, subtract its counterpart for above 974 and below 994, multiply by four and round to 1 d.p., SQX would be 1.6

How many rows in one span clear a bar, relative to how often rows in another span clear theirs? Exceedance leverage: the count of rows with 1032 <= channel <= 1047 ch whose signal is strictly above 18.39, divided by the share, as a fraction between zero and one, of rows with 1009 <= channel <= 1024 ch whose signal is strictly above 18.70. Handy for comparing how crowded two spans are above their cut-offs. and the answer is 15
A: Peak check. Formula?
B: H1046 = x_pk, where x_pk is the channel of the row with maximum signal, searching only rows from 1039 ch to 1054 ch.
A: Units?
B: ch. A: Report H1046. 1050.5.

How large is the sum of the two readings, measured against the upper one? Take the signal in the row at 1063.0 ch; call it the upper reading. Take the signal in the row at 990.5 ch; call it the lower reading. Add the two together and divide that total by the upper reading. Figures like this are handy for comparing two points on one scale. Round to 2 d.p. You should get 1.96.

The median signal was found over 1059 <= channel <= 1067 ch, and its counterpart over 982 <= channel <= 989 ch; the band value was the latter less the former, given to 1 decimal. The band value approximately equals -1.4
